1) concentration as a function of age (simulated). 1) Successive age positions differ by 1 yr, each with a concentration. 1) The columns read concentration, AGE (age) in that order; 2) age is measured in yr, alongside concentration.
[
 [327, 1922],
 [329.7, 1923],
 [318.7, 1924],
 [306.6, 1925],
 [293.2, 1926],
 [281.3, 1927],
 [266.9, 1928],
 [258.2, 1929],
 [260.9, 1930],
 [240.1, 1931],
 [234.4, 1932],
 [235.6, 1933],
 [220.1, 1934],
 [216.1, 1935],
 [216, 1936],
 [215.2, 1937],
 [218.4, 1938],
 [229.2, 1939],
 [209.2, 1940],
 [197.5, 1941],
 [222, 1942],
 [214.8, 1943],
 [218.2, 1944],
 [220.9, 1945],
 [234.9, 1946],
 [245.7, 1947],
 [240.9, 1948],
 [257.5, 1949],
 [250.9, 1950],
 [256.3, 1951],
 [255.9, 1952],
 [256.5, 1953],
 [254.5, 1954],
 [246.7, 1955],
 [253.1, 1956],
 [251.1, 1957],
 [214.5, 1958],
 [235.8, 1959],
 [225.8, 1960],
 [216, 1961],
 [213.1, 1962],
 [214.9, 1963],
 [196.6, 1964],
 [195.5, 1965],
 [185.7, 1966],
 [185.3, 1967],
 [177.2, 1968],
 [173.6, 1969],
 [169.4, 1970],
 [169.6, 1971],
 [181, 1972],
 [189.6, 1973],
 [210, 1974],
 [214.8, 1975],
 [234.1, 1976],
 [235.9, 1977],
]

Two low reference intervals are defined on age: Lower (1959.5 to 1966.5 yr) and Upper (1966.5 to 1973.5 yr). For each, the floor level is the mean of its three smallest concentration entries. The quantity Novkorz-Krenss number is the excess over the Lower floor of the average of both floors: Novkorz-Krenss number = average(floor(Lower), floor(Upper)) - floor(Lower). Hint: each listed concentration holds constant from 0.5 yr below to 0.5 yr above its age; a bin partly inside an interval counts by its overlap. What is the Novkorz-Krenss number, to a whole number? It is -11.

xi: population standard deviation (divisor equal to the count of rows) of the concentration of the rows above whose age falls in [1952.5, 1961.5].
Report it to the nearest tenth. 15.9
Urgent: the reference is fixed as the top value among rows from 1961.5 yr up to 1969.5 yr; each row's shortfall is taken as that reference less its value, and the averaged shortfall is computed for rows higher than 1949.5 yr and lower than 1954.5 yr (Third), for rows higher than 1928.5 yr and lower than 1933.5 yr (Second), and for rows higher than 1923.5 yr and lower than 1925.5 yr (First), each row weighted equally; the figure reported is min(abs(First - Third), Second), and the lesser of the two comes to -31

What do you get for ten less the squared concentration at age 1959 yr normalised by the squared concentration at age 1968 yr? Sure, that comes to 8.2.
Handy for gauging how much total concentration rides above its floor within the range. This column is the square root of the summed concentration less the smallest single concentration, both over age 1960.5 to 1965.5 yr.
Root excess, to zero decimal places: 29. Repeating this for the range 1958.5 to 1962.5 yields 26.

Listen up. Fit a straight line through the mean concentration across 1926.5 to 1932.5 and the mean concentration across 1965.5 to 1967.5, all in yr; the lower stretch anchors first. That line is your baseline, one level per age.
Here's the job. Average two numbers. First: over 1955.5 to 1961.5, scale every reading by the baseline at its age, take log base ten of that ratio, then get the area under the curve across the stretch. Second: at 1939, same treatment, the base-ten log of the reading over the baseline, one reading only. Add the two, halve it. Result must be 0.180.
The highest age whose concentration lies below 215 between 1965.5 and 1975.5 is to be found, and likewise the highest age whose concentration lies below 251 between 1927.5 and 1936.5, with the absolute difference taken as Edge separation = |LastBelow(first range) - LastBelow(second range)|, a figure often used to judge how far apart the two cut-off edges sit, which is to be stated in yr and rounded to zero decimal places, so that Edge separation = 39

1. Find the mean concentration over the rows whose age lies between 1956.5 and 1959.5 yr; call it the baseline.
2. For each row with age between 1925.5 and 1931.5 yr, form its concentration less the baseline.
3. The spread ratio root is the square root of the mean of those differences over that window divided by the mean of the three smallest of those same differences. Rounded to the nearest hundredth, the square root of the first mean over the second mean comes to 1.31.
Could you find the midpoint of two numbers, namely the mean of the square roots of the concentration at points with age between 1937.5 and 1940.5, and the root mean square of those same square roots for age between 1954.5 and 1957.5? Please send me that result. 15.3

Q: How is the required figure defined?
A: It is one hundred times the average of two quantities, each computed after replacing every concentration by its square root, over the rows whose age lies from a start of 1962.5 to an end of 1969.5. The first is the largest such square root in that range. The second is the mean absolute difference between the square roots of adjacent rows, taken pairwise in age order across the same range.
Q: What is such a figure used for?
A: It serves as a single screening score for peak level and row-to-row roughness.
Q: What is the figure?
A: 745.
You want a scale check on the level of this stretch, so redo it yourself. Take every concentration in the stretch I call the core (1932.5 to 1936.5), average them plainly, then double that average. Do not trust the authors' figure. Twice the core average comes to 444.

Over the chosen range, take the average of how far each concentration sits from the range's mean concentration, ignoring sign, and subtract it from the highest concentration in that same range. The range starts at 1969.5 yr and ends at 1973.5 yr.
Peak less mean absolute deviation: 182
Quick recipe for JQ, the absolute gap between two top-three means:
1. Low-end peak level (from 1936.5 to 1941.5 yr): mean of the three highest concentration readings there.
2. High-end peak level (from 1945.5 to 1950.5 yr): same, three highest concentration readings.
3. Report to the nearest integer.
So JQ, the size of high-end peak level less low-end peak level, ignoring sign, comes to 30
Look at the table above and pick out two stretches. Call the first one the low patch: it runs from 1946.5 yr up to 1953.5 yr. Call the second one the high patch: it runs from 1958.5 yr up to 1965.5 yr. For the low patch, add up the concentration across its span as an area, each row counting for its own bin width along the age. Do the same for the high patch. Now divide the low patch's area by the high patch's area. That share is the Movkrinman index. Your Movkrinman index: 1.18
